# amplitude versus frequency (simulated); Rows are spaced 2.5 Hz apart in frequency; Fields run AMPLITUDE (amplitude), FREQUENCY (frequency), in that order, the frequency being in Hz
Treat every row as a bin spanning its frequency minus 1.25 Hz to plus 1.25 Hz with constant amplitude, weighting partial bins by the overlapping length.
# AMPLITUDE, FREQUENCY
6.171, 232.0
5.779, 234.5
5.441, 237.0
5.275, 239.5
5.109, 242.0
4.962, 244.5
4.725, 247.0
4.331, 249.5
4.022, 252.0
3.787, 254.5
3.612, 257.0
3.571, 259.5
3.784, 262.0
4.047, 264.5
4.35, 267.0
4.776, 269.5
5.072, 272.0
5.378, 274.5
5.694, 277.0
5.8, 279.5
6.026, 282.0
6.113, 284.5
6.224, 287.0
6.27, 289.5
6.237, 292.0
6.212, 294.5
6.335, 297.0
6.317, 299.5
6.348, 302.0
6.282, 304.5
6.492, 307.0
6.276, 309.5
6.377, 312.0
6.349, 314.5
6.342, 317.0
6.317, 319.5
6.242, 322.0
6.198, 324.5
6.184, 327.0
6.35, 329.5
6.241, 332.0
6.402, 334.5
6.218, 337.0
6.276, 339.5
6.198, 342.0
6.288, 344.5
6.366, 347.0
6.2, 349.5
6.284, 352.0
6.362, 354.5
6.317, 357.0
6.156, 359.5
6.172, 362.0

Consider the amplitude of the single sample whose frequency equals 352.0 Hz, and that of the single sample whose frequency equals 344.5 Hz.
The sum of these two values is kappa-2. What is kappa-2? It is 12.6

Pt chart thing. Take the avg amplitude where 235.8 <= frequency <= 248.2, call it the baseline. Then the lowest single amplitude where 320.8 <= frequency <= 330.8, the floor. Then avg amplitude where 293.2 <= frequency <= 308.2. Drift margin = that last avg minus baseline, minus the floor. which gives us -5.0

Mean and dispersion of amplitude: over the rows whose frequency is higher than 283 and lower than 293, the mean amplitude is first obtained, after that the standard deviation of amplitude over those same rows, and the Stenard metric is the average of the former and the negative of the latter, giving 3.1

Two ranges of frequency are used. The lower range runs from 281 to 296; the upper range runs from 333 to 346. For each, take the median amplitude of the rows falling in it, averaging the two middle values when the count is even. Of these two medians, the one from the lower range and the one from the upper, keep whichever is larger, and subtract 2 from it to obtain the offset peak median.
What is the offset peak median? 4.28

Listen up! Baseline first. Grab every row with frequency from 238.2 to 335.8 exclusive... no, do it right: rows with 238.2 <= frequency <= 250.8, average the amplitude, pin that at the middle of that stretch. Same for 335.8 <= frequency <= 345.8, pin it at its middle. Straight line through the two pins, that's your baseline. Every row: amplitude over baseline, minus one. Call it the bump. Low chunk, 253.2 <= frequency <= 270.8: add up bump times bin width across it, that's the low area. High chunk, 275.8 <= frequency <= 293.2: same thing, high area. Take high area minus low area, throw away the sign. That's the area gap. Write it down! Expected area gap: 6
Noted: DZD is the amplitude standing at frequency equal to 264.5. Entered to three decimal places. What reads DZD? 4.047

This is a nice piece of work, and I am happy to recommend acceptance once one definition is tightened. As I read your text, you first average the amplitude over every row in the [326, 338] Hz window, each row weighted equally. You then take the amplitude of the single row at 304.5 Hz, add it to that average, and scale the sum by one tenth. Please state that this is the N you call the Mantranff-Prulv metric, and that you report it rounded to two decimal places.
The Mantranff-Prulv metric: 1.26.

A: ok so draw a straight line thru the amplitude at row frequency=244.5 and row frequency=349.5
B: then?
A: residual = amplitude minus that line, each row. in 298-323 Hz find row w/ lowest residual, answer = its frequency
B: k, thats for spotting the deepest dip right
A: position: 322.0 Hz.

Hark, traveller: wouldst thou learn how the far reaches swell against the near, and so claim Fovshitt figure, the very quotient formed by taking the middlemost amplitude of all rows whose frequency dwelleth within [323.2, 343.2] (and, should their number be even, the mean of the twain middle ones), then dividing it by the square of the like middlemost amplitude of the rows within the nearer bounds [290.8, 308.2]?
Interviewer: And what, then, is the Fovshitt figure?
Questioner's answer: 0.16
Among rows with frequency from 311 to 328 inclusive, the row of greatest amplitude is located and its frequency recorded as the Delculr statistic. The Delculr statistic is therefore 312.0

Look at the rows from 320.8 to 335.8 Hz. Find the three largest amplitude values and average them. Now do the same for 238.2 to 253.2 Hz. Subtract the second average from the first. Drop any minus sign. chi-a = 1.2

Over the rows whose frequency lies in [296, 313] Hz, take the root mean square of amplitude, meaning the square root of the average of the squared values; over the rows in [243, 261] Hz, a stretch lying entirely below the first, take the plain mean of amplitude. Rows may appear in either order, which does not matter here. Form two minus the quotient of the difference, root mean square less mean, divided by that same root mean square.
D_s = 1.65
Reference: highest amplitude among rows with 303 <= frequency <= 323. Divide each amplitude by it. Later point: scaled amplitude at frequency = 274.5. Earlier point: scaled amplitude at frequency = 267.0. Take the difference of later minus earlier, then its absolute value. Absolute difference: 0.16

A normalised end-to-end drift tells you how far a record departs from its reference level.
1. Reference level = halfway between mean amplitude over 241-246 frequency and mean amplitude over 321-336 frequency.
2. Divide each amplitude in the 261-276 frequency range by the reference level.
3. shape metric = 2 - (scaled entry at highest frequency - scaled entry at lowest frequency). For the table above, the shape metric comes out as 1.72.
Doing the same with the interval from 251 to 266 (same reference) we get 2.00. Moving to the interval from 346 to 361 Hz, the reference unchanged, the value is 2.04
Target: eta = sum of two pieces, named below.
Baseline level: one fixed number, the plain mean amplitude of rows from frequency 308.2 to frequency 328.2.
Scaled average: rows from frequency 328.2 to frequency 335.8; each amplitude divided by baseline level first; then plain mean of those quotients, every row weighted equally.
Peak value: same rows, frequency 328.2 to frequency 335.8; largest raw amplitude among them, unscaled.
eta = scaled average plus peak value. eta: 7.4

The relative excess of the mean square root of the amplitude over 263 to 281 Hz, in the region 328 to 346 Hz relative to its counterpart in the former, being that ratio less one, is 0.12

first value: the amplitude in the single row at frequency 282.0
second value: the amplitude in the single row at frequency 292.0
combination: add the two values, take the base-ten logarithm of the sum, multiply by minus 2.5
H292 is -2.72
